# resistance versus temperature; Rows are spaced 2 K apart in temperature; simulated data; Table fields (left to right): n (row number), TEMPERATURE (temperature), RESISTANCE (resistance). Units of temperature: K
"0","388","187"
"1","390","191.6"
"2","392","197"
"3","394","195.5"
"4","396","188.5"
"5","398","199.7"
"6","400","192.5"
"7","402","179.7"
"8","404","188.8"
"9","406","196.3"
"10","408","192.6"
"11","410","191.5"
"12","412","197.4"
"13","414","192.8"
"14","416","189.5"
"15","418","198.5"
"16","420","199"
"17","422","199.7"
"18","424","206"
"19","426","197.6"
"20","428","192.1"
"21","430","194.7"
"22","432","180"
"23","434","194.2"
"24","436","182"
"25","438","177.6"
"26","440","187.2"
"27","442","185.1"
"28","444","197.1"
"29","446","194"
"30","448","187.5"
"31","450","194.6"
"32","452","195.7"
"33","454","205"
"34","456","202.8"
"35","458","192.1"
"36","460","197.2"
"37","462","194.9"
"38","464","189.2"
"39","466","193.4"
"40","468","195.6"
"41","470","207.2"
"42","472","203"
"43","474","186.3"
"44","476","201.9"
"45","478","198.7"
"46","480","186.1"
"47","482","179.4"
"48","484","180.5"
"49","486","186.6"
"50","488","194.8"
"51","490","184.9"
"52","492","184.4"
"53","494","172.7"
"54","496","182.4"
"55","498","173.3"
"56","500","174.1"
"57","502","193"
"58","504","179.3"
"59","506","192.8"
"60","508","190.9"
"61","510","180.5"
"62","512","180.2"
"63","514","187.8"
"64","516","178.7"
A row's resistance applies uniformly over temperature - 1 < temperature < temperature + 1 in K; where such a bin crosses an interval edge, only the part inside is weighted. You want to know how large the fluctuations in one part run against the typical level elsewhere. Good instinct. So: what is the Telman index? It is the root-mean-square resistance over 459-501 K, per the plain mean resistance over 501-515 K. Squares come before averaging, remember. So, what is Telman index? 1.01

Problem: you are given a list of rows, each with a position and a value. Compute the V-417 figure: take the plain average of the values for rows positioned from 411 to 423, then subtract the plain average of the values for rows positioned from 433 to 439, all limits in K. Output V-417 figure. 12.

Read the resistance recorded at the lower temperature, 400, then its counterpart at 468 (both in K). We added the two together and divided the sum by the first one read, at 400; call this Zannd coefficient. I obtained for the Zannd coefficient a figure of 2.02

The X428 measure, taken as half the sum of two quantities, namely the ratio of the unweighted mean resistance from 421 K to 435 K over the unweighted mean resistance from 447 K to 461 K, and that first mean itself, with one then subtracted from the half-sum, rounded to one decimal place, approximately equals 96.9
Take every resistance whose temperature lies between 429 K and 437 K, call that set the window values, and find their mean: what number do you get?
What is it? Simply 187.7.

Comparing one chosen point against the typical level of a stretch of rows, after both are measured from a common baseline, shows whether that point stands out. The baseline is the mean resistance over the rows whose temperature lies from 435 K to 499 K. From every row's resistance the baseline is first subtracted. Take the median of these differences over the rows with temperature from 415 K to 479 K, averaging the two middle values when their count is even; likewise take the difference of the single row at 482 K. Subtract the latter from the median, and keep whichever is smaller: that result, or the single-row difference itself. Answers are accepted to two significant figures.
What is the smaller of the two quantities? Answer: -11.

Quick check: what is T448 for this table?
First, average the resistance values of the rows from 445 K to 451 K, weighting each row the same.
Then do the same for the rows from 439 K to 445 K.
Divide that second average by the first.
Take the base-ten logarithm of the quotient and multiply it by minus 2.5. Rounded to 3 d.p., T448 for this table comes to 0.013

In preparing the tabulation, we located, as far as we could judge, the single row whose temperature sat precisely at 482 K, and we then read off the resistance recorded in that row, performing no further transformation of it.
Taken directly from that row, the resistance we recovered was 179.4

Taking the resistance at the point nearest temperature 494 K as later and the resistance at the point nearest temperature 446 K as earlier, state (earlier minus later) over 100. 0.21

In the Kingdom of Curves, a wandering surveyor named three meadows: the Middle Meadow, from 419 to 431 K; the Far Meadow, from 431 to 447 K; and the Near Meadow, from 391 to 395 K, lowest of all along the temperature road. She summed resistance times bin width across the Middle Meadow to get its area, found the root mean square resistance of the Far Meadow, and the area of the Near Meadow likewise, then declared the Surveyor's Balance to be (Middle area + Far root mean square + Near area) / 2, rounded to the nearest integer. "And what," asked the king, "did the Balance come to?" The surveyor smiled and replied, 1675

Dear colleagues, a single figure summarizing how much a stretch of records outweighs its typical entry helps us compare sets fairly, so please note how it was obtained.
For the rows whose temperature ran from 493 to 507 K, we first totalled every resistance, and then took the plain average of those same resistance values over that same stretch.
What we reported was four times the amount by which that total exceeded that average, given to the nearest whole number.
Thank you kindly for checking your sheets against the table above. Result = 4346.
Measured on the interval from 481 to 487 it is 1457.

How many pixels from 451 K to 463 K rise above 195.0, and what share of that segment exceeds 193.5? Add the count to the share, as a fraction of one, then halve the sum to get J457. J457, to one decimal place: 2.4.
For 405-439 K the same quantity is 3.8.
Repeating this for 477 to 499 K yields 0.6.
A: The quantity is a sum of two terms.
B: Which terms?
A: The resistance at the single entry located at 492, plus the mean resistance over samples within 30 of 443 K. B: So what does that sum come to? 379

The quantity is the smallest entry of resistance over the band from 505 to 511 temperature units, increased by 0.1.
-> 181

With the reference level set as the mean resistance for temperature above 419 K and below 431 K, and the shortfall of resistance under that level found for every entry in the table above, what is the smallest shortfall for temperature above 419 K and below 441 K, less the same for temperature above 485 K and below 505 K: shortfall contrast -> -11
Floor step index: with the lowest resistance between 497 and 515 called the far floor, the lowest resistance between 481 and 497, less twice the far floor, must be -174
